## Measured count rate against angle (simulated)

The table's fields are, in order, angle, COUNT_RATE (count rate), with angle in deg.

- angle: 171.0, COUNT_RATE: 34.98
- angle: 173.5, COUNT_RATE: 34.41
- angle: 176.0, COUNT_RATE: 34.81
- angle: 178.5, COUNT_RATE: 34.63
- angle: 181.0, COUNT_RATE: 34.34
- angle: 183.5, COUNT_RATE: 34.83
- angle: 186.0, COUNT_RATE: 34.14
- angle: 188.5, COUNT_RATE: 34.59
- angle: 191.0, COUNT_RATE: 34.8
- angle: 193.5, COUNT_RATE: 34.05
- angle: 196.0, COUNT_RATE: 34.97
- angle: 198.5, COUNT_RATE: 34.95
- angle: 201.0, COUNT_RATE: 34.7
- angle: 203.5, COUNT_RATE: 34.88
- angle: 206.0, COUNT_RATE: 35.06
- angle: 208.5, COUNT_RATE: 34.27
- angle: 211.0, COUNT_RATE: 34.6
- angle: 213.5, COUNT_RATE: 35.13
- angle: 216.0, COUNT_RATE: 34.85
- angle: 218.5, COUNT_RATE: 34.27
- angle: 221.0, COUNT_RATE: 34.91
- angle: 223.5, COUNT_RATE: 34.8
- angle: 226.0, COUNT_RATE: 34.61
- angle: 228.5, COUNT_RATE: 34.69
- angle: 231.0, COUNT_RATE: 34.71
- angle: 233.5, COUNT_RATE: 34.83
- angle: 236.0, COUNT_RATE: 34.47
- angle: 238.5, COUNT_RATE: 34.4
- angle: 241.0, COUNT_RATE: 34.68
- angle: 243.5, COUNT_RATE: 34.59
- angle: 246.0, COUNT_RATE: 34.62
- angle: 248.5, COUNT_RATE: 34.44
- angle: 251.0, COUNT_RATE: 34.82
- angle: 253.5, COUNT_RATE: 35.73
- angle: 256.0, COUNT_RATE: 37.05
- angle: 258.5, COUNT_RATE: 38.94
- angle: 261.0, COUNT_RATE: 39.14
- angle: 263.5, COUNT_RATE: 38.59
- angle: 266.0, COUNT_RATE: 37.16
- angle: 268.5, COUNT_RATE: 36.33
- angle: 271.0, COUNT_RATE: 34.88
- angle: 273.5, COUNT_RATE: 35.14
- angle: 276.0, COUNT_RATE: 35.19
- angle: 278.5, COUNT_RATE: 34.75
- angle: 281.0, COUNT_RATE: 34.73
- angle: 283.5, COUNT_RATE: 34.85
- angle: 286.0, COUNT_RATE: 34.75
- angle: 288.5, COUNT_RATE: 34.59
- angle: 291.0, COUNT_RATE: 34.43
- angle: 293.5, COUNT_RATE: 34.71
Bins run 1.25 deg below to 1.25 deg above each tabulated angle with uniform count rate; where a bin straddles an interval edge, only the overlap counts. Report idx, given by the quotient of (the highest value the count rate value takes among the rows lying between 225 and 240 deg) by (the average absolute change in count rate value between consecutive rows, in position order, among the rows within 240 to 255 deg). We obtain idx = 110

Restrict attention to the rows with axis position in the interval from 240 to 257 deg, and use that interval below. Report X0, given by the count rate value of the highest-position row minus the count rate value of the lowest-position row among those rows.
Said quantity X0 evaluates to 2.4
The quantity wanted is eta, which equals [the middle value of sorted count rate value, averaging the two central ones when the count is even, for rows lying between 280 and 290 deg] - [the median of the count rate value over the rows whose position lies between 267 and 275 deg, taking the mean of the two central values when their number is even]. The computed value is -0.40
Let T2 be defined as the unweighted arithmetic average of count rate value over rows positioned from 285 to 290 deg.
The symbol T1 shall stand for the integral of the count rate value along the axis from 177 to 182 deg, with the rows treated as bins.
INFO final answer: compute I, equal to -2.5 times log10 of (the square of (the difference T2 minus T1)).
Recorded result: -10.70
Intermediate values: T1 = 173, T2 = 34.7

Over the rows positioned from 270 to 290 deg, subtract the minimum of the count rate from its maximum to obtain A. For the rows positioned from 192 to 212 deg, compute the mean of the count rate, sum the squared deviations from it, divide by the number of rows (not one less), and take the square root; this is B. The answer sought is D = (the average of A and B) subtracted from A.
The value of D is 0.13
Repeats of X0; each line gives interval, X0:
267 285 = -1.5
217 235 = 0.6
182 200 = 0.1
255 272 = -2.2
